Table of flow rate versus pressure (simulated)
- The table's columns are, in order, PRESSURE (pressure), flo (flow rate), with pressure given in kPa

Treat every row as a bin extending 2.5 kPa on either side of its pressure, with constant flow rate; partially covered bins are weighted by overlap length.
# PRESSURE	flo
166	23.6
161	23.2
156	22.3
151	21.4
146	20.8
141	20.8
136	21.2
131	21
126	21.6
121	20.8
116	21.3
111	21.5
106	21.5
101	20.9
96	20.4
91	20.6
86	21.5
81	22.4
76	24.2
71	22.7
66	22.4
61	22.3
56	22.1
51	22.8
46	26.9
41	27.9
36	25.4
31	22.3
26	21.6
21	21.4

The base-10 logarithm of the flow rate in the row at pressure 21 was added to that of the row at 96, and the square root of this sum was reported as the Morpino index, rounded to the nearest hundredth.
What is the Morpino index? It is 1.62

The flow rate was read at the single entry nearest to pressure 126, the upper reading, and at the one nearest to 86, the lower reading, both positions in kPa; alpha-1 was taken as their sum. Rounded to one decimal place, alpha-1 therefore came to 43.1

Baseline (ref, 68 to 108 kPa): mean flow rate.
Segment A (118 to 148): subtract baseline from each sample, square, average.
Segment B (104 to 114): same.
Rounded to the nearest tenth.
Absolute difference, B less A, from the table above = 0.6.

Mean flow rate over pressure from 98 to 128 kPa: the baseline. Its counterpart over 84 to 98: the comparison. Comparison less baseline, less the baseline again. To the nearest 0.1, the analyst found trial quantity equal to -21.7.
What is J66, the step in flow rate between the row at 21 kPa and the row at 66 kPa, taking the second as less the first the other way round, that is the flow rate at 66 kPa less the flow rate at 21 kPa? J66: 1.0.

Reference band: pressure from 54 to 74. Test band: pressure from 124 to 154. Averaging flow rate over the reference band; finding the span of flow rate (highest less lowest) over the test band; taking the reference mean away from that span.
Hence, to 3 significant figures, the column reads -21.6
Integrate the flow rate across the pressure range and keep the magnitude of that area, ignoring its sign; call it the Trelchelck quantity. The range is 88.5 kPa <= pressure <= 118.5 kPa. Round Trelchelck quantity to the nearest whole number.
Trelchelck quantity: 631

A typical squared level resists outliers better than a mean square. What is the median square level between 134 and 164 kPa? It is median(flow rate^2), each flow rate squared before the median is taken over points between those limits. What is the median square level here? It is 454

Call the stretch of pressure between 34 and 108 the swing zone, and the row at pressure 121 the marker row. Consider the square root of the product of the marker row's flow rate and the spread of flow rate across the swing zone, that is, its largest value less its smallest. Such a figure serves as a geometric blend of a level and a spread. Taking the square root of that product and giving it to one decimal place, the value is 12.5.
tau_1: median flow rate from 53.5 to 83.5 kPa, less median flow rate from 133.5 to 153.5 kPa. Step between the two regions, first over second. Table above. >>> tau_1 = 1.4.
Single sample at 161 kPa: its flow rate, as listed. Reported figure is 23.2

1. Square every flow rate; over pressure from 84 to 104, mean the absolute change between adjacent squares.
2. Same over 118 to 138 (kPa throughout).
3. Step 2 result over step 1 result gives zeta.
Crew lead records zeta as 1.02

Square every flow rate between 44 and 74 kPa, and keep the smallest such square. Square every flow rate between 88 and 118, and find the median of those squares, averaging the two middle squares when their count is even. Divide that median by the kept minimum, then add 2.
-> 2.91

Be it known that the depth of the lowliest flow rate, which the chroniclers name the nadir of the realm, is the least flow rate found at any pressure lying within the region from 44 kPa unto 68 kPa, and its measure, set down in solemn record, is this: 22.1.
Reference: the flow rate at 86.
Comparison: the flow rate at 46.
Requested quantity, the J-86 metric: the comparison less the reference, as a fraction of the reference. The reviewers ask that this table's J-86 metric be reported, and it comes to 0.25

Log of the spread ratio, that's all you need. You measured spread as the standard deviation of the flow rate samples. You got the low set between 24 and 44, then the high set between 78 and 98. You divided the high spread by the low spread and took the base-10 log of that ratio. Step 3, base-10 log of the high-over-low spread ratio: -0.5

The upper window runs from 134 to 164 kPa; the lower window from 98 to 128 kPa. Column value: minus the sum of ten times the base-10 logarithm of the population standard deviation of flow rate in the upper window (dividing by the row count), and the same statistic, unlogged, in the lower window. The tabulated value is 0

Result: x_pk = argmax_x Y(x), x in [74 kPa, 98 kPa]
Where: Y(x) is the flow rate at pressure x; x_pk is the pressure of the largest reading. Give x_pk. 76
